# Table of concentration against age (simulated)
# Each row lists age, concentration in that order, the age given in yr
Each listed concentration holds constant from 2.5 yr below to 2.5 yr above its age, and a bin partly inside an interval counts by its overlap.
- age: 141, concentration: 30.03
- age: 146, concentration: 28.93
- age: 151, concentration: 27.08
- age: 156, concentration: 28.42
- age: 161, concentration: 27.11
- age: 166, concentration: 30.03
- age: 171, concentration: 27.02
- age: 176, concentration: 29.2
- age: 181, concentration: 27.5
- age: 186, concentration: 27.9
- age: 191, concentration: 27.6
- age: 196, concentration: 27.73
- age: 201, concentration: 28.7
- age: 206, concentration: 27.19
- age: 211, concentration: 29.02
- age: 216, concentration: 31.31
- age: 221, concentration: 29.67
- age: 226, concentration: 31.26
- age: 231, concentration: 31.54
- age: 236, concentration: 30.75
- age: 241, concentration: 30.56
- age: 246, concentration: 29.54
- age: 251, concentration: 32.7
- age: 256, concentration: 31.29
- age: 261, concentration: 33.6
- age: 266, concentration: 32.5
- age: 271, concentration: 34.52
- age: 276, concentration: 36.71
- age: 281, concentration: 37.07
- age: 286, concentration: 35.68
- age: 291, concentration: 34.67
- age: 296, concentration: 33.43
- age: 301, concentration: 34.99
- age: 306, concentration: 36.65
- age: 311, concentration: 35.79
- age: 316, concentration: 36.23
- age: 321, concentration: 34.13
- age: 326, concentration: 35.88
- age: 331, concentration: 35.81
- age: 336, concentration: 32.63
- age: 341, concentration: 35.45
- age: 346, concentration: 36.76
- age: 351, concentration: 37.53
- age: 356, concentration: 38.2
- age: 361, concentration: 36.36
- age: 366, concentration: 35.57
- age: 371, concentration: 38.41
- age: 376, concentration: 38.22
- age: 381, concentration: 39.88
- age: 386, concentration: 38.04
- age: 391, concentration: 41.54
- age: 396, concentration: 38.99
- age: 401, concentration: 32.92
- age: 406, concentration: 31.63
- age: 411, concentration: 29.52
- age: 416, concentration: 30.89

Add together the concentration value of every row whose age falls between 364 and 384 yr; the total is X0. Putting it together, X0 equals 152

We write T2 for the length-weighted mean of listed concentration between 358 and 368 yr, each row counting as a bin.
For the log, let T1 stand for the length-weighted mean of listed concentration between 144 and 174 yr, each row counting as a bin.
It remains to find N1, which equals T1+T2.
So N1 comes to 64.2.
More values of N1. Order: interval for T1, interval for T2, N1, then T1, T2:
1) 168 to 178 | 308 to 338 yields 63.3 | 28.2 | 35.1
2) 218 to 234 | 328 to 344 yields 65.6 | 30.8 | 34.7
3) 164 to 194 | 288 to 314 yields 63.3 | 28.2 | 35.1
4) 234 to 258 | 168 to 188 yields 58.9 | 31.0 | 28.0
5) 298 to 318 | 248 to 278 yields 69.3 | 35.8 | 33.4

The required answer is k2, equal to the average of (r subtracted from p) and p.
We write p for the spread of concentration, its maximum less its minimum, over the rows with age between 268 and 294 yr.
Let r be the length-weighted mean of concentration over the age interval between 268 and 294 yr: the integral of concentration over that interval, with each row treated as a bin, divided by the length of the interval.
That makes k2 -15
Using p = 2.55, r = 36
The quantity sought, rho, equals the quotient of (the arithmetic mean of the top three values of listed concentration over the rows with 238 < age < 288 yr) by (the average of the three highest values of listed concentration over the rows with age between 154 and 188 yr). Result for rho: 1.25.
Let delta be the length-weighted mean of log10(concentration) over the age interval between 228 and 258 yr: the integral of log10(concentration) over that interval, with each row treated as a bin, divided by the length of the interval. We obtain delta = 1.492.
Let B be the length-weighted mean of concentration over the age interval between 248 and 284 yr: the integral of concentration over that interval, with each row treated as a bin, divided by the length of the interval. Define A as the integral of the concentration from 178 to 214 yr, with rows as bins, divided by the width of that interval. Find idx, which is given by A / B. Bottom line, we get 0.82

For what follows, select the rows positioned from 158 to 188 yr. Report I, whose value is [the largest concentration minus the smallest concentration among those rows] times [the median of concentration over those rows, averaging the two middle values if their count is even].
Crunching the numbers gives 83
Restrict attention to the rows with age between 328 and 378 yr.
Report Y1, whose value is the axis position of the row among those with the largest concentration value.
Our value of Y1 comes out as 371 yr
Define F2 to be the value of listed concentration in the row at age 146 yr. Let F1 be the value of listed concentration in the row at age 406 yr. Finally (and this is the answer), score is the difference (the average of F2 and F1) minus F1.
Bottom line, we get -1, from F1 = 31.63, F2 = 28.93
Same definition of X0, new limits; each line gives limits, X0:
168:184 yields 84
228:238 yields 62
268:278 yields 71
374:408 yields 261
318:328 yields 70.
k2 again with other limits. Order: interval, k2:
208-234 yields -13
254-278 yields -11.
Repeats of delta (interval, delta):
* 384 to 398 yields 1.597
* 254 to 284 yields 1.535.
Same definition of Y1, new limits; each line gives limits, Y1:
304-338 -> 306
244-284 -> 281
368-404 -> 391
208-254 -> 251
